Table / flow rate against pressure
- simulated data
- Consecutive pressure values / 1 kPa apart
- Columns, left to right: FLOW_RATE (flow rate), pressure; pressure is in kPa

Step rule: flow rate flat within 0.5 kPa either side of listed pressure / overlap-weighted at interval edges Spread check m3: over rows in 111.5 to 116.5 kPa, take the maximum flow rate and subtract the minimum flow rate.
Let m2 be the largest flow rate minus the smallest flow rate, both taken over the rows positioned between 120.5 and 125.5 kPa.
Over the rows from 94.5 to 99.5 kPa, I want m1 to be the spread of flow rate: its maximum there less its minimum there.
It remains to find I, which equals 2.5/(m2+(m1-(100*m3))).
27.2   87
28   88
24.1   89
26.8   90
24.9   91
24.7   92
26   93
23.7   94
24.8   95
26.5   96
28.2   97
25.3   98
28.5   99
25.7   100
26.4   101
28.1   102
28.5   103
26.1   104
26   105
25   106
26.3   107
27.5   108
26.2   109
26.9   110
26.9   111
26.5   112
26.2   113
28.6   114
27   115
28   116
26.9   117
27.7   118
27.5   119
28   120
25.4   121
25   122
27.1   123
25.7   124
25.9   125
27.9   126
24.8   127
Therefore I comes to -0.011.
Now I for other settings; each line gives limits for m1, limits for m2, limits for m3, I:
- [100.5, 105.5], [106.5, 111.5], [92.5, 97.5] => -0.006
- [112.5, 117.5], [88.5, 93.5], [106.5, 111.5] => -0.020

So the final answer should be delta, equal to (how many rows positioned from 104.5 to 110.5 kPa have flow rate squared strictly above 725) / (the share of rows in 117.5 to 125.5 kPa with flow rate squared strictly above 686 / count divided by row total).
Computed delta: 2.0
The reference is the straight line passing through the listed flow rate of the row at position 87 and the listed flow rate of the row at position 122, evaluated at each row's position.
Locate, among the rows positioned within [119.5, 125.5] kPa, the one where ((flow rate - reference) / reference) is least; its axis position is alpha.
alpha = 122 kPa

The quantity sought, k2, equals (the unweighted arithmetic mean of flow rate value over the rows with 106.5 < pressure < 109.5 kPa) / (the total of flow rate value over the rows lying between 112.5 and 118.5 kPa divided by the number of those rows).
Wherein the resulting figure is 0.97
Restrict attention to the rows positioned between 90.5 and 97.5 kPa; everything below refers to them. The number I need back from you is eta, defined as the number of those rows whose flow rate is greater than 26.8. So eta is 1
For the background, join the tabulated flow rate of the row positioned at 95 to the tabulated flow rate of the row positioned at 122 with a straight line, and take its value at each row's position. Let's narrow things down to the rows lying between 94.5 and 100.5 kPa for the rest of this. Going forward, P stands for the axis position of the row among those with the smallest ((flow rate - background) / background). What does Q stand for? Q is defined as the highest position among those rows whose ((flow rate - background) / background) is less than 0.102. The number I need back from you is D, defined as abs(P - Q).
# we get 5 kPa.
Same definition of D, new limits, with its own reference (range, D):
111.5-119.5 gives 6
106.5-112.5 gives 3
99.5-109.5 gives 3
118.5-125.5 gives 3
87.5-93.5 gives 4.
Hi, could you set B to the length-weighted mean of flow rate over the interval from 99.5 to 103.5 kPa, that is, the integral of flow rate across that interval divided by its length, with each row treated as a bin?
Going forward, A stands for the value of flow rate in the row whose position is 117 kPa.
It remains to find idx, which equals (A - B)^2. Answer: 0.08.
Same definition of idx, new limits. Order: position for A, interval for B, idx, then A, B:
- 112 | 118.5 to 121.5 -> 0.22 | 26.5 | 27.0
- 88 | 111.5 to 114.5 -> 0.81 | 28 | 27.1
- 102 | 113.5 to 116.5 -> 0.05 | 28.1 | 27.9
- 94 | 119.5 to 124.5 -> 6.45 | 23.7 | 26.2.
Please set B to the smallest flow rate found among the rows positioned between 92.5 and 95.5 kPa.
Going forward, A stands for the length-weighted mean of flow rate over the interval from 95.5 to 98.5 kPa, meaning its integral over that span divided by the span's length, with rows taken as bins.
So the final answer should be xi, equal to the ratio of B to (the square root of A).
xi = 4.6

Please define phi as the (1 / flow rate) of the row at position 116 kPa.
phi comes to 0.0357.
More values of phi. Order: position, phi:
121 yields 0.0394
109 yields 0.0382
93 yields 0.0385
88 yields 0.0357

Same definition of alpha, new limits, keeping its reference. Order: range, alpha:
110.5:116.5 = 113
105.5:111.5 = 106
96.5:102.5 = 98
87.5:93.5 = 89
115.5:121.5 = 121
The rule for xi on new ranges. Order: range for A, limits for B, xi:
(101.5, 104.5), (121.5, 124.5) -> 4.8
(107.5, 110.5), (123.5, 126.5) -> 5.0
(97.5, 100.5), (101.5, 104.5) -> 5.1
